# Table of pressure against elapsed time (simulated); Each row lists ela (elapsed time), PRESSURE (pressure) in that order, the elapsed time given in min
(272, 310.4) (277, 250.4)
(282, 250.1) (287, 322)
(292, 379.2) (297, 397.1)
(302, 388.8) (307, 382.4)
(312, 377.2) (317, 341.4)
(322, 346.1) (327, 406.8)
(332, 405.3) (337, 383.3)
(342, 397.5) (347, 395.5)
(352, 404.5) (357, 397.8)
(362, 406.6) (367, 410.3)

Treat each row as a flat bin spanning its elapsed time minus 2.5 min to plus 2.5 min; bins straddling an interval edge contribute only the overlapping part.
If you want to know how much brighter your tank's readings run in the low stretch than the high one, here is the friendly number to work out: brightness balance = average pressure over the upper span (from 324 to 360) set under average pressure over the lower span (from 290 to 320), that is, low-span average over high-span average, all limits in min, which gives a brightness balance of 0.947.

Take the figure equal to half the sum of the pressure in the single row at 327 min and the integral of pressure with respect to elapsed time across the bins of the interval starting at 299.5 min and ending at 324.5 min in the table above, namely 4793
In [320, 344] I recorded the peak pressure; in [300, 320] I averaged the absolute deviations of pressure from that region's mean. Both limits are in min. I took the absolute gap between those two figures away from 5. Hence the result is -386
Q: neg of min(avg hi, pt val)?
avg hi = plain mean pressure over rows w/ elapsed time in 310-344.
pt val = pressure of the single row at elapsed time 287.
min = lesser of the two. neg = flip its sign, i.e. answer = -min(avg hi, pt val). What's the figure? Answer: -322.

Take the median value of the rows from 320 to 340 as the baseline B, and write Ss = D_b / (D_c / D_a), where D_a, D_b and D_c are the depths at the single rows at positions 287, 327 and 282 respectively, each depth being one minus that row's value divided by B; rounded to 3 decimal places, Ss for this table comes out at -0.016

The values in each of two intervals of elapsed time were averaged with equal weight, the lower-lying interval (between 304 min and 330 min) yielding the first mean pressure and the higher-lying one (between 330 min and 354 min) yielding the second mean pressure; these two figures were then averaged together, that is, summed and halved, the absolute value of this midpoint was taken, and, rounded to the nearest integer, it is 384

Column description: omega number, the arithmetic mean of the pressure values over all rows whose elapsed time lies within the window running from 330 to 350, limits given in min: 395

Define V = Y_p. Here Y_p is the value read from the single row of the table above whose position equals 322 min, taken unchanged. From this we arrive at 346.1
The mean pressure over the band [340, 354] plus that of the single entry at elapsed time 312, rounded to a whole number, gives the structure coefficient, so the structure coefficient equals 776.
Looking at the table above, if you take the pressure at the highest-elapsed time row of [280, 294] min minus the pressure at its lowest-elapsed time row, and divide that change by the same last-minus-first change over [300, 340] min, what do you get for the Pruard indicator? -23.5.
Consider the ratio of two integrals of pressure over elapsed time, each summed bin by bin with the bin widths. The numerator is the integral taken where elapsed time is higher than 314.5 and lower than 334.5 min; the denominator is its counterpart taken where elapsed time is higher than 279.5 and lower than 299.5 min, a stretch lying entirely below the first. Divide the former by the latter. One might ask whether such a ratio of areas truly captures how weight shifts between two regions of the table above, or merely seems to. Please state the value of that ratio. 1.11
